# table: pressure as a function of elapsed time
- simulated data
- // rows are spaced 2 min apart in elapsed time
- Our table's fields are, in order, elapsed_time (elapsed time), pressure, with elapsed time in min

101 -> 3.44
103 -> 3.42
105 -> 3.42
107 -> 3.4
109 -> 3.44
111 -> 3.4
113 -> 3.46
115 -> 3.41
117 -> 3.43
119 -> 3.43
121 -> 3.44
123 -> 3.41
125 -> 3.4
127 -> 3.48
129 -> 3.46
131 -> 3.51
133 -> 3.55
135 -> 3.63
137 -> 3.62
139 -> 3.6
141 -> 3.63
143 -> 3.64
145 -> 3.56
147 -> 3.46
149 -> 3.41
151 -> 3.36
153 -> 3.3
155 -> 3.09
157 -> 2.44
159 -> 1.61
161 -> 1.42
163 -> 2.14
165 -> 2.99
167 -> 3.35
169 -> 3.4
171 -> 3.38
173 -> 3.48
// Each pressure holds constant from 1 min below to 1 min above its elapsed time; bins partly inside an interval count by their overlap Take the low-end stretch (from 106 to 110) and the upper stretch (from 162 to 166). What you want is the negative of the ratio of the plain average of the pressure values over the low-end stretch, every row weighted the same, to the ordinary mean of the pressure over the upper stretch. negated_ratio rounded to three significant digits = -1.33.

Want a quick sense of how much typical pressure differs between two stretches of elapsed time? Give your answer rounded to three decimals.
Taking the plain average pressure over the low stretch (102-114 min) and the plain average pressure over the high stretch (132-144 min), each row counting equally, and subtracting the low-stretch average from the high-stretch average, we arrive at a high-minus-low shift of 0.188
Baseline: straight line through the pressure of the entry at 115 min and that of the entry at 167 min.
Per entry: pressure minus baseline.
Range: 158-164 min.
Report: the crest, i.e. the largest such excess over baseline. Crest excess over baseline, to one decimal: -1.2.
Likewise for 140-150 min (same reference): 0.3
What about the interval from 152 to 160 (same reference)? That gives -0.1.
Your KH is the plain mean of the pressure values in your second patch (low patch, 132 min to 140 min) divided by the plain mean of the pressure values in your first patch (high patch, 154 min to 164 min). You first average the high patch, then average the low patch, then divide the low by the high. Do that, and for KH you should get 1.68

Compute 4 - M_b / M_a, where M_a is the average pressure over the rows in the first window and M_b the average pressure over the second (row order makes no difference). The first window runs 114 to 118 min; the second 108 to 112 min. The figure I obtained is 3.00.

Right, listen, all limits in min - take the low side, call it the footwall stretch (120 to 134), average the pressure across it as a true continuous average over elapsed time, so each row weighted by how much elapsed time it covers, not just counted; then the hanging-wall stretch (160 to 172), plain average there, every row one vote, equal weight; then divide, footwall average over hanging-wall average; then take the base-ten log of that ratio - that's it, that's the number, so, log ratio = 0.10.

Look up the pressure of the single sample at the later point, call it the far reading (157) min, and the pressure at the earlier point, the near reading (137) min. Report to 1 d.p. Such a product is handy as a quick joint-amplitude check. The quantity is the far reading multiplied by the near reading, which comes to 8.8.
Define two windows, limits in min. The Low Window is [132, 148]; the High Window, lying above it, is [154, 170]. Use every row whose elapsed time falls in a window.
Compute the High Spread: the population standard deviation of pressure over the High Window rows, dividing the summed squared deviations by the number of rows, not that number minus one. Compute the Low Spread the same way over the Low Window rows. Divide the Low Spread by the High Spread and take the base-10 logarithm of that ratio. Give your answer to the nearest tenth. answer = -1.1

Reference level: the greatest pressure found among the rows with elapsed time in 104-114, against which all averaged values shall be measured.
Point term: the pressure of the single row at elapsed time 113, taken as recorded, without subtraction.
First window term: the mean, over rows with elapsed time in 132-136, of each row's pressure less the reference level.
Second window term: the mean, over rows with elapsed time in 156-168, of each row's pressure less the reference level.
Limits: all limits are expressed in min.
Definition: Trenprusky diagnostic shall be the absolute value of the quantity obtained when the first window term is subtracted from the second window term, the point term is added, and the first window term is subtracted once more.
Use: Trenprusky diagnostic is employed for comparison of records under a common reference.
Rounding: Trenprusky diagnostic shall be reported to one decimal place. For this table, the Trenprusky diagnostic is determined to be 2.1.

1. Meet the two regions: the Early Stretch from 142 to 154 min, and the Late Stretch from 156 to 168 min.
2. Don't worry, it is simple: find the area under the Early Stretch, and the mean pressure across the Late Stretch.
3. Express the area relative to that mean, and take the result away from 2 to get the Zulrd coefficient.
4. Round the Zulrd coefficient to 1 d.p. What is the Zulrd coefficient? -15.8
